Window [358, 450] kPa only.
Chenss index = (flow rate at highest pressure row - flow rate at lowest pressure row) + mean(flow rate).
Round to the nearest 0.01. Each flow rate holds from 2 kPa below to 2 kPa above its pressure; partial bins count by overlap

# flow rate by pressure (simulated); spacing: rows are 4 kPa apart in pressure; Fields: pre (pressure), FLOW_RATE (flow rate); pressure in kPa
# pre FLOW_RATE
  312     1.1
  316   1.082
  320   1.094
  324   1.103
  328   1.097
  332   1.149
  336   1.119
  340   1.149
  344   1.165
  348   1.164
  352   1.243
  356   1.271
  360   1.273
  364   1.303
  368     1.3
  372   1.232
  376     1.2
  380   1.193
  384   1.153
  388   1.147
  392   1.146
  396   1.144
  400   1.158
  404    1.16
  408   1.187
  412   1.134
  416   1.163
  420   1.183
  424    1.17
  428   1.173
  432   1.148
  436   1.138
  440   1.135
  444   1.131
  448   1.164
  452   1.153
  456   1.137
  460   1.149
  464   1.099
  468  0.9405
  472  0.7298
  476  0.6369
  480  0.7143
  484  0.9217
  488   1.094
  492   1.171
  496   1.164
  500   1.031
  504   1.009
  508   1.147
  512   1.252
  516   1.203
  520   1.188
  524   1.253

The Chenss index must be 1.07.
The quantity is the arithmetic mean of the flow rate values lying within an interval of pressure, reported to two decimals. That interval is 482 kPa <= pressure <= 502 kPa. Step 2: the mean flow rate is 1.08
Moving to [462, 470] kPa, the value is 1.02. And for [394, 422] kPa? 1.16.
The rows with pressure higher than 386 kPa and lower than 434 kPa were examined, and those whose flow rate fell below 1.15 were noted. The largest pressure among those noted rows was 432 kPa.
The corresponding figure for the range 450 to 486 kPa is 484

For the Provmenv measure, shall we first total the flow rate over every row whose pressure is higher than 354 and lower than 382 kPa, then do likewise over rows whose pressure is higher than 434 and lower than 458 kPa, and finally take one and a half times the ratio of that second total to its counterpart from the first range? 1.17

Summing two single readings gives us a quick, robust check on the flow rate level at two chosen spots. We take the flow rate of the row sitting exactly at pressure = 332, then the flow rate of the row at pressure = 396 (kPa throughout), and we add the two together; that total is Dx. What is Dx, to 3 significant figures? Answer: 2.29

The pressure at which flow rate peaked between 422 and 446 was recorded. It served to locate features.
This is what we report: 428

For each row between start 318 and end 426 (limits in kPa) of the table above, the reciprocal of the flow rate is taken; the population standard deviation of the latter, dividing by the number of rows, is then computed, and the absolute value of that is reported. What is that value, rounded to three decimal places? 0.040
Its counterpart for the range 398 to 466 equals 0.016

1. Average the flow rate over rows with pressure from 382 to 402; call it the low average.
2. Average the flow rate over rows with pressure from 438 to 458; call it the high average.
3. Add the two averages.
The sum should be 2.29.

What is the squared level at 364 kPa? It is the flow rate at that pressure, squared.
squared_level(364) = 1.70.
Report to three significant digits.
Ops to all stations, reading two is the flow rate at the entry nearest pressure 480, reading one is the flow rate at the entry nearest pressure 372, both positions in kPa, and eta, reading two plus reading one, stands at 1.95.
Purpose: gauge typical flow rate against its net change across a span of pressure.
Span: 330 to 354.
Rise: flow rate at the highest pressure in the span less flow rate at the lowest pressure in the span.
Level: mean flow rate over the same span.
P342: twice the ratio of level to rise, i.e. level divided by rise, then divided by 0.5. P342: 25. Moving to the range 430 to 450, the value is 143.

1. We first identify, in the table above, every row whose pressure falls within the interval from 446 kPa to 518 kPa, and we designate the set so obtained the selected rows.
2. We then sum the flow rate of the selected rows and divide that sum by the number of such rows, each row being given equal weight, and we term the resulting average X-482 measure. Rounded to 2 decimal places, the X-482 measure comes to 1.04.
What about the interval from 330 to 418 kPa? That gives 1.19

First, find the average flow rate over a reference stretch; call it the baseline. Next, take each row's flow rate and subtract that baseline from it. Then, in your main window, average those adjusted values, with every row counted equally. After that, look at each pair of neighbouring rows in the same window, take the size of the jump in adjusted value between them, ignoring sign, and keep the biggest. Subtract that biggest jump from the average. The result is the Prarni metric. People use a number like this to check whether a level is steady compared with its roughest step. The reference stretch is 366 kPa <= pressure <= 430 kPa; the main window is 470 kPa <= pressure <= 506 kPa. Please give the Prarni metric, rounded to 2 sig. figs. -0.44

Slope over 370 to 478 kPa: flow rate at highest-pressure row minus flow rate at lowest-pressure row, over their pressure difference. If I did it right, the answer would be -0.0057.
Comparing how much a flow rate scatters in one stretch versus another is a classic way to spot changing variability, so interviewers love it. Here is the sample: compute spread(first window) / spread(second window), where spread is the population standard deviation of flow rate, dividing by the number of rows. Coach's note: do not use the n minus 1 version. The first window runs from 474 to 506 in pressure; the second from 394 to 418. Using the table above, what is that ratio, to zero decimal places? 11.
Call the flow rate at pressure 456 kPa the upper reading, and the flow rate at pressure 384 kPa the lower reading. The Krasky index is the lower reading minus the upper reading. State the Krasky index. 0.016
